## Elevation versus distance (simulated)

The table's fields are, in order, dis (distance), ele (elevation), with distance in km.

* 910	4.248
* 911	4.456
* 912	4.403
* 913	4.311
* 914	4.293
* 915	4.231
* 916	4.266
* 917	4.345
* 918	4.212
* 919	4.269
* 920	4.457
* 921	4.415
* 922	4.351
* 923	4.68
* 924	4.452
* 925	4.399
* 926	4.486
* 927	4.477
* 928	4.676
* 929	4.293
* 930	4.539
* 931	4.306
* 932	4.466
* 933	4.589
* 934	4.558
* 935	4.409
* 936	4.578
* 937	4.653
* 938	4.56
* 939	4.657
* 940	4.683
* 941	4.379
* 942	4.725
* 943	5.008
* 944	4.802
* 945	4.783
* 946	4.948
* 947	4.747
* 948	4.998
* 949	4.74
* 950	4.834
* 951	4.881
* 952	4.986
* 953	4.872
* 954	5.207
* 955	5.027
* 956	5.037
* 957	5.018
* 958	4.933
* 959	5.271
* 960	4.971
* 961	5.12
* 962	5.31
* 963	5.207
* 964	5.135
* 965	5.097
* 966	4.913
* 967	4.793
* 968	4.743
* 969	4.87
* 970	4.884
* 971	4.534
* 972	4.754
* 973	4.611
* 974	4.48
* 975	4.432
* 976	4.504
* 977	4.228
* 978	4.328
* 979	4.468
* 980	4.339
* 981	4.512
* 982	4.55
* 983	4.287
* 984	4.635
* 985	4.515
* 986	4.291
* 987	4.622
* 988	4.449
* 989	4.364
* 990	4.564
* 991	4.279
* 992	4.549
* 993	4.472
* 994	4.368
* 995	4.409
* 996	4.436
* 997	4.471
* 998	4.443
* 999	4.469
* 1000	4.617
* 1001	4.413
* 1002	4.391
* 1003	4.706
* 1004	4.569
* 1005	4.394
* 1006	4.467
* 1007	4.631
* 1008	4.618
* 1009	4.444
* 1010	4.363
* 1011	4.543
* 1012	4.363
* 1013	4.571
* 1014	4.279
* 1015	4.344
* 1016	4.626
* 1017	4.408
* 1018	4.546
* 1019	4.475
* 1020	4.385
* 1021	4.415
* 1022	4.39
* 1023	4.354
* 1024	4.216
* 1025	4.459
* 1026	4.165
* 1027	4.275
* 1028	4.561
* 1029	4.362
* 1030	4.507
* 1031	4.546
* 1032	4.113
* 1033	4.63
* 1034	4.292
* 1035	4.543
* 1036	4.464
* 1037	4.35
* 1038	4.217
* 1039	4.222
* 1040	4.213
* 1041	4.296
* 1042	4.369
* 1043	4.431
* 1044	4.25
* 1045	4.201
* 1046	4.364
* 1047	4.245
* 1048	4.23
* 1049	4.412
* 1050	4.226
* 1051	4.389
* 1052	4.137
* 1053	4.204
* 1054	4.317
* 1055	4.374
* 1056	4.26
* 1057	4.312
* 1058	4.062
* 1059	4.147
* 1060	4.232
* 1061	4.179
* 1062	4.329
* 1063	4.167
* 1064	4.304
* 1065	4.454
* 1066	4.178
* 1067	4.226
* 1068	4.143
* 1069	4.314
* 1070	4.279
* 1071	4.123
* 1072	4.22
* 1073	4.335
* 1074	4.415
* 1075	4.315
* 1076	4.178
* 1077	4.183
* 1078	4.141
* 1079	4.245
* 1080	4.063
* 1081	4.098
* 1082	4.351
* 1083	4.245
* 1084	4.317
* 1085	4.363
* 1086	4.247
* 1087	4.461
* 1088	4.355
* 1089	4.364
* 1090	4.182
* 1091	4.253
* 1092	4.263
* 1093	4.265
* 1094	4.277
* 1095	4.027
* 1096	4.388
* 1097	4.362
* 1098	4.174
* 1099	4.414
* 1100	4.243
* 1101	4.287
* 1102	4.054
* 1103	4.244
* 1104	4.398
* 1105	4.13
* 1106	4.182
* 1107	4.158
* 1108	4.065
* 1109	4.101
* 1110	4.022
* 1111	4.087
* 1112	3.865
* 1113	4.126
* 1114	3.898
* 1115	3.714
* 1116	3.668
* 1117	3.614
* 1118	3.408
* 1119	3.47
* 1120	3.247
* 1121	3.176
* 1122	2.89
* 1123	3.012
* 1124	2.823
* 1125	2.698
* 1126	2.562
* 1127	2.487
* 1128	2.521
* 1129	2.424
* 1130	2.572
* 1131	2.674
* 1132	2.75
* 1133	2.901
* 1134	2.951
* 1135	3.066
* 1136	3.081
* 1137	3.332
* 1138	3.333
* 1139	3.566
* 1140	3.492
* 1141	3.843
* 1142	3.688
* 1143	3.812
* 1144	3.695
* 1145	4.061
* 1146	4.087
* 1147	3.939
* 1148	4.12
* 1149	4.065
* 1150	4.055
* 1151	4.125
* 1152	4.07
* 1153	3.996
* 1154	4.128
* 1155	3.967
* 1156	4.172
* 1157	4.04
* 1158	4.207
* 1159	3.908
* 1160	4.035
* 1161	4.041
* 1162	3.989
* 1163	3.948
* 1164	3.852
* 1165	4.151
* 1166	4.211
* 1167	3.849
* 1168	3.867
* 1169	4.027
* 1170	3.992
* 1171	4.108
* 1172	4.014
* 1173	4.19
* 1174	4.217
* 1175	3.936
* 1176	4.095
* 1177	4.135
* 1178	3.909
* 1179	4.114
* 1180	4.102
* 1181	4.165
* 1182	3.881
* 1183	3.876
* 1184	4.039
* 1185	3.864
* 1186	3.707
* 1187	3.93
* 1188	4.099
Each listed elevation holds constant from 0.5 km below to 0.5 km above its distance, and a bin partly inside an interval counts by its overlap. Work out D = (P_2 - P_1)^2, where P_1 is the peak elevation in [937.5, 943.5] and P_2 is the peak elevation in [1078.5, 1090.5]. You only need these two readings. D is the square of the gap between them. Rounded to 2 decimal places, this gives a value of 0.30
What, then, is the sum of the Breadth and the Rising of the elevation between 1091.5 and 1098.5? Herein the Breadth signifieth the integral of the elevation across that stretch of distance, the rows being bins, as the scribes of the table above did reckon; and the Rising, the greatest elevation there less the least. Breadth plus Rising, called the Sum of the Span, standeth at 30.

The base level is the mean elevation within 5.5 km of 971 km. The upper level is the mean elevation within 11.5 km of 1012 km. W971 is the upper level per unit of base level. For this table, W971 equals 0.95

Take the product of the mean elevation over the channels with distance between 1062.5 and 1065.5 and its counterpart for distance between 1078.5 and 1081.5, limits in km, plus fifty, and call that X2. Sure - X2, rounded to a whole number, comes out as 68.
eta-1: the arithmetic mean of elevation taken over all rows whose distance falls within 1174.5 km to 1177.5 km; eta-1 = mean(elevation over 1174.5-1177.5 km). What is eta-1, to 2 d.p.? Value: 4.06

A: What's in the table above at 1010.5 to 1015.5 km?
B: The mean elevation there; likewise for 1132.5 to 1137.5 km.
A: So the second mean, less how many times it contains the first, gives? 2.37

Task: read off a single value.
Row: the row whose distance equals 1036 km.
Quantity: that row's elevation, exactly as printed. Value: 4.464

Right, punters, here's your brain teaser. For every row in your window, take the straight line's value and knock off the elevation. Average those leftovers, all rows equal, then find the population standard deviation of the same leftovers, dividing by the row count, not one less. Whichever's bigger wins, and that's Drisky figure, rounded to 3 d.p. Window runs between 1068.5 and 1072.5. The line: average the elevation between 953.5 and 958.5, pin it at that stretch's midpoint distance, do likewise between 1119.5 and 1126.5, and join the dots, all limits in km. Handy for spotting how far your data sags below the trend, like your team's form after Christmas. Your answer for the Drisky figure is 0.064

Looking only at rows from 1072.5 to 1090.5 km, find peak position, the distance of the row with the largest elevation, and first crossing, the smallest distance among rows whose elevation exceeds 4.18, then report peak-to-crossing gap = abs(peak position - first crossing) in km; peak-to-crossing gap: 14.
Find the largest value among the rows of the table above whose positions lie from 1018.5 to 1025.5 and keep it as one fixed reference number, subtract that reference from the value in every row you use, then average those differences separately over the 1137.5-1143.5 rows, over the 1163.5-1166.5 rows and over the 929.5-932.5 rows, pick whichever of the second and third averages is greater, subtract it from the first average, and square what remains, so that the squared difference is 0.66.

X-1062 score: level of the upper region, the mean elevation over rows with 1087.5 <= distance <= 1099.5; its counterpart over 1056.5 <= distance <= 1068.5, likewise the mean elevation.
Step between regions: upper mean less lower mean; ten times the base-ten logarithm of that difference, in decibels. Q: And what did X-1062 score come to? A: -13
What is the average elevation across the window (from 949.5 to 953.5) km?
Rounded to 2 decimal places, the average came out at 4.89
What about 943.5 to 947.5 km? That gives 4.82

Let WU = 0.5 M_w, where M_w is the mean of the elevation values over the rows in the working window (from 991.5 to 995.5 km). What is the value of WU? 2.2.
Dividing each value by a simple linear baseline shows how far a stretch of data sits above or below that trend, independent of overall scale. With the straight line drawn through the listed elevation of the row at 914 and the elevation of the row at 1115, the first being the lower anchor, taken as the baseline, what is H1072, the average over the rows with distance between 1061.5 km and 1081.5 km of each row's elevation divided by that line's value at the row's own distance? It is 1.10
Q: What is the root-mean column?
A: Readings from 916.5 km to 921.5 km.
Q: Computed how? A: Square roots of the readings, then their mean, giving 2.08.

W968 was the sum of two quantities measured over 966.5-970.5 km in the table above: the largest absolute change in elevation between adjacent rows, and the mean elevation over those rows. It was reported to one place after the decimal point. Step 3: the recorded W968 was 4.9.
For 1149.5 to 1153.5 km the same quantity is 4.1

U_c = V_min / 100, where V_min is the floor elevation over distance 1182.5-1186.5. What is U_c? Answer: 0.0371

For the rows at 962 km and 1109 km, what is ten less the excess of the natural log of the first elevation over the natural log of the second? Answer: 9.7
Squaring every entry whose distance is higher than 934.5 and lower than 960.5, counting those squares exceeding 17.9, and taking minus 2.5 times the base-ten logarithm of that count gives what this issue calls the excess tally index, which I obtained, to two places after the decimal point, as -3.54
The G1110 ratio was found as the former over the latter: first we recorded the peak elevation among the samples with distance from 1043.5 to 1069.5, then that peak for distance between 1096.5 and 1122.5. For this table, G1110 1.01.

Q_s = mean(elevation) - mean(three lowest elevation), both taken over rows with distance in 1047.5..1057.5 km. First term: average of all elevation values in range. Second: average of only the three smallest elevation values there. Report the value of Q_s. 0.097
